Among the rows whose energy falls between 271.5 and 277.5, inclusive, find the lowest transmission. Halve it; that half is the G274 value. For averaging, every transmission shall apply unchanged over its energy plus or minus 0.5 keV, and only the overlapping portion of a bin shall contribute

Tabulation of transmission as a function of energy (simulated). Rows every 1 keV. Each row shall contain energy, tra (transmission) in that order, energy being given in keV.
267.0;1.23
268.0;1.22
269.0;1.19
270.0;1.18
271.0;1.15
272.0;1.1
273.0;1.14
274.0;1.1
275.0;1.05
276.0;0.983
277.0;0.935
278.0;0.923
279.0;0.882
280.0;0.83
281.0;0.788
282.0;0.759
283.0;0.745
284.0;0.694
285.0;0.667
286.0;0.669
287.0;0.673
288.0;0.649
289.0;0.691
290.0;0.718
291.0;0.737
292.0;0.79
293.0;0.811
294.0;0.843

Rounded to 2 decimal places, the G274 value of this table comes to 0.47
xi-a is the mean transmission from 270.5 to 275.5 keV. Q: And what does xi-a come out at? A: 1.11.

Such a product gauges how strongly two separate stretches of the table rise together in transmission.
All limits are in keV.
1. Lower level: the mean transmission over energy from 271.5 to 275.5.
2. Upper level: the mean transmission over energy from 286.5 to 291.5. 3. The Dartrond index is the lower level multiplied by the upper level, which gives 0.76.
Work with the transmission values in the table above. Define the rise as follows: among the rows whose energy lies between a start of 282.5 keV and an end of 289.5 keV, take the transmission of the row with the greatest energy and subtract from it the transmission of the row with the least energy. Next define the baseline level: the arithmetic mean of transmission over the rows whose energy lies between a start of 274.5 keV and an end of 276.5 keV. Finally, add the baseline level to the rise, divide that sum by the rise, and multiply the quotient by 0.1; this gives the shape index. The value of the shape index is -2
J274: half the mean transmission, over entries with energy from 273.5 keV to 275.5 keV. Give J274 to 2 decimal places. 0.54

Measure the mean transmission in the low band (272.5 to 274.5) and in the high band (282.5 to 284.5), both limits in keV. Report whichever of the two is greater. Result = 1.12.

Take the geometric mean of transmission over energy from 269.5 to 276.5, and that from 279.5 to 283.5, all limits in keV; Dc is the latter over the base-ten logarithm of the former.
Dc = 19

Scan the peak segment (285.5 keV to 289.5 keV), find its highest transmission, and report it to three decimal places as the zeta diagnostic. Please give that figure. 0.691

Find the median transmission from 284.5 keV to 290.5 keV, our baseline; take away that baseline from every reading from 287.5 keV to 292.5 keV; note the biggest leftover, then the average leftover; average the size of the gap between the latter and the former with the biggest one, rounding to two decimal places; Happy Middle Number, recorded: 0.10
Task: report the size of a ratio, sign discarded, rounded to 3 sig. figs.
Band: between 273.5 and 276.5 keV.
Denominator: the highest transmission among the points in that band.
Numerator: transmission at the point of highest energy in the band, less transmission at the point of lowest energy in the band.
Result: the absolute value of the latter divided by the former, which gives 0.106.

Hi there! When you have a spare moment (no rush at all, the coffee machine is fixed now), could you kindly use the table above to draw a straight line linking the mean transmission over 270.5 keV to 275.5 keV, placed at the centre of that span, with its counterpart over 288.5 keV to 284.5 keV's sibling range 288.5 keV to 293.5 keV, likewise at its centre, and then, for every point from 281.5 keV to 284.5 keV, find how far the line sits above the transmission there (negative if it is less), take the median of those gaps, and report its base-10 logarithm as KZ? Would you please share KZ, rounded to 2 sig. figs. -0.77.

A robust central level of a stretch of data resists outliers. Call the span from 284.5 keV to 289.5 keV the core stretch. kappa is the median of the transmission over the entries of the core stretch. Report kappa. 0.67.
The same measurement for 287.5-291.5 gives 0.70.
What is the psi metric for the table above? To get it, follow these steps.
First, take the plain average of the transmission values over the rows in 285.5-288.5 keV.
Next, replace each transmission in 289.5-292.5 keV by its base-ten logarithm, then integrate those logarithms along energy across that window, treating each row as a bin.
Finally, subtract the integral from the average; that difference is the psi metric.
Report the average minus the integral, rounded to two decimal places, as 1.04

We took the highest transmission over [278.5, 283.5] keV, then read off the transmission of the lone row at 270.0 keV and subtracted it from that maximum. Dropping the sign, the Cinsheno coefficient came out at 0.30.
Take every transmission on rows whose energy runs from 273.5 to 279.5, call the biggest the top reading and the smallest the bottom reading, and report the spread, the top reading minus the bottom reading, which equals 0.22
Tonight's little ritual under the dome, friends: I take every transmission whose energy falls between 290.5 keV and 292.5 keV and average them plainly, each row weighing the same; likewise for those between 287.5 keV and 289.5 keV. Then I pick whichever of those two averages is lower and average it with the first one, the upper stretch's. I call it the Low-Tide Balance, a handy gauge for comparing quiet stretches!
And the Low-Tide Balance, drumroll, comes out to 0.717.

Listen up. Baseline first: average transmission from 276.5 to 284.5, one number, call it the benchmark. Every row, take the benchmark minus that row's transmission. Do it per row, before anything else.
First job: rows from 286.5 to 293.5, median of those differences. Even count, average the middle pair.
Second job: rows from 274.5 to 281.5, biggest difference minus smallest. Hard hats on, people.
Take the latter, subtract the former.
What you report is 0.16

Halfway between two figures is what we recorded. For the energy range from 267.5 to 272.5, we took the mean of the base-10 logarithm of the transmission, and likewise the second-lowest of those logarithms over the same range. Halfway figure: 0.06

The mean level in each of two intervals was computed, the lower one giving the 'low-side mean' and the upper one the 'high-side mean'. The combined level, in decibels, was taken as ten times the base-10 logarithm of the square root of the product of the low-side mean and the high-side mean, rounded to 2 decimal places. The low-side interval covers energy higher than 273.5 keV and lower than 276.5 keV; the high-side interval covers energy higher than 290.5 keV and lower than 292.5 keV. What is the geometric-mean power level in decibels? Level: -0.49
